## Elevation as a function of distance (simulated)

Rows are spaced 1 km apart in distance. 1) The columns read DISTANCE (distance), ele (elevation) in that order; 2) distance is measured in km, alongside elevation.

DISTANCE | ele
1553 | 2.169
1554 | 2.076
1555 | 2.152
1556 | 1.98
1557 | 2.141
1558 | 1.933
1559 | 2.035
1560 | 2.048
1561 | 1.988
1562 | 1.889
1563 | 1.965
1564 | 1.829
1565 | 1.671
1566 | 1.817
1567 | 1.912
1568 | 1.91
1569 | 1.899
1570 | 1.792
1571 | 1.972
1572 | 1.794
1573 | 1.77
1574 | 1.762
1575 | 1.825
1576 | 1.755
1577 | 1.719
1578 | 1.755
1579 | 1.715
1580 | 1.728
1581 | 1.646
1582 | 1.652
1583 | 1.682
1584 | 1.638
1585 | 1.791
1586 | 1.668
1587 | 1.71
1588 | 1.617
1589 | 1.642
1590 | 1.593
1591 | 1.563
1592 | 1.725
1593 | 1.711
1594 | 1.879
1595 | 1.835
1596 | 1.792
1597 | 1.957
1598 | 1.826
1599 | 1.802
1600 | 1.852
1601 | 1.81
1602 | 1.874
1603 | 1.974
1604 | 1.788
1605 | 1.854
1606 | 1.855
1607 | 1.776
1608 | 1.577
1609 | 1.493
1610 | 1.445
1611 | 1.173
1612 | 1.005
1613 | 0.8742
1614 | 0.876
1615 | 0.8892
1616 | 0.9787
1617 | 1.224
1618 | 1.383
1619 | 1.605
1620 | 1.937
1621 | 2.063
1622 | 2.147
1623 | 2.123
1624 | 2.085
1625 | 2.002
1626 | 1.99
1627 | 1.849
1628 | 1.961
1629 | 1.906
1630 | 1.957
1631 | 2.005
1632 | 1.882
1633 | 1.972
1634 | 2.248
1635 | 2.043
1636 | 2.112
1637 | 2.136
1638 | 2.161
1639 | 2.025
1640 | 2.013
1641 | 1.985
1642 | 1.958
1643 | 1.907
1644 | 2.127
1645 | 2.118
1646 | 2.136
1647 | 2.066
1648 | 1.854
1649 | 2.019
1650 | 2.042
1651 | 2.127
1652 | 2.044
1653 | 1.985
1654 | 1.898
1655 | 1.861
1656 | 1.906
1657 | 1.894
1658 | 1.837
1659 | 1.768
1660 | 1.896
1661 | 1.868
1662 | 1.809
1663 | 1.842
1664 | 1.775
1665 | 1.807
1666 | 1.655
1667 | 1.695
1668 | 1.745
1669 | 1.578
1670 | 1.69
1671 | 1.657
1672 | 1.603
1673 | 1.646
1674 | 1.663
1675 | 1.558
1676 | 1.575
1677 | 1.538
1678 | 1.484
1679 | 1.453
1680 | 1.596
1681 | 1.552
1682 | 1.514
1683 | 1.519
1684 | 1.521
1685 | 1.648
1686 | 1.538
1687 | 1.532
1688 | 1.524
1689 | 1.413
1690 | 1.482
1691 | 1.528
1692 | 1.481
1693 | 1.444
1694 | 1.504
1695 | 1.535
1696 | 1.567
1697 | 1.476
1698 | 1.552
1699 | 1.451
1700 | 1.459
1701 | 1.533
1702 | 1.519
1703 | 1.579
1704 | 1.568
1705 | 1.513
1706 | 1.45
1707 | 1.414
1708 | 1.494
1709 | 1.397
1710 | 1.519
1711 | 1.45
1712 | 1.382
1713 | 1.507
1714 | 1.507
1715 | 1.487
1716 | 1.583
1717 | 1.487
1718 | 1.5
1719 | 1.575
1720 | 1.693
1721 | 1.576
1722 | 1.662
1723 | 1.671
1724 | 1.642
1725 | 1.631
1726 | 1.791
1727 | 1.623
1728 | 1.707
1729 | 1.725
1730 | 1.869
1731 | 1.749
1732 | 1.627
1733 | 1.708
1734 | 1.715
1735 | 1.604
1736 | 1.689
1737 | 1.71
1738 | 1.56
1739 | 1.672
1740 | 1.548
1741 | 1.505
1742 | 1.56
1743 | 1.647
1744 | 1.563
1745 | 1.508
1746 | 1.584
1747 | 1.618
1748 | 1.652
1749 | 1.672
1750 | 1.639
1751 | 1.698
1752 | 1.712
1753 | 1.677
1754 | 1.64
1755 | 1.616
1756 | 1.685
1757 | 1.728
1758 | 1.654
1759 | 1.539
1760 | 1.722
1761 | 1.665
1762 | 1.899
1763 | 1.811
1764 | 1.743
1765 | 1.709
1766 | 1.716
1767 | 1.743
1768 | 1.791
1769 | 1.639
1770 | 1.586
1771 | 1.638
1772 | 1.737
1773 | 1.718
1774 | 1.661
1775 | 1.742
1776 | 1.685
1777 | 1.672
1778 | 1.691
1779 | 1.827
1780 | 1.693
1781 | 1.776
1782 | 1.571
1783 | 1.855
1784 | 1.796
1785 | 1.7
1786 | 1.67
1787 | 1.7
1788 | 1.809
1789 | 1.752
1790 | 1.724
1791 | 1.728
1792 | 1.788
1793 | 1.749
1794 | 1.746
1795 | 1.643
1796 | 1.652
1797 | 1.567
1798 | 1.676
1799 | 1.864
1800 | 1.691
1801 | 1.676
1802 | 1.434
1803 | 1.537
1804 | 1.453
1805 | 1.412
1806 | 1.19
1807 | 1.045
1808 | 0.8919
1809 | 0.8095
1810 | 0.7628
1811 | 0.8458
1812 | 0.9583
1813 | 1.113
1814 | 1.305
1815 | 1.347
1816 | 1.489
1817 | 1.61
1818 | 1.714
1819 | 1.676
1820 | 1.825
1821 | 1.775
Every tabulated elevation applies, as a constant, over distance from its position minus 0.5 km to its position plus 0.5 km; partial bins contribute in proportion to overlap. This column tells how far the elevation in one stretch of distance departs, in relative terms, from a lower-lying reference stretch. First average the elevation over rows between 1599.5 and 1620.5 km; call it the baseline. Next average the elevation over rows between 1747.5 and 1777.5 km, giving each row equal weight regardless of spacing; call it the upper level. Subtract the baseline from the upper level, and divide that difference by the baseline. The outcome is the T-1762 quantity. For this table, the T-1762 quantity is 0.14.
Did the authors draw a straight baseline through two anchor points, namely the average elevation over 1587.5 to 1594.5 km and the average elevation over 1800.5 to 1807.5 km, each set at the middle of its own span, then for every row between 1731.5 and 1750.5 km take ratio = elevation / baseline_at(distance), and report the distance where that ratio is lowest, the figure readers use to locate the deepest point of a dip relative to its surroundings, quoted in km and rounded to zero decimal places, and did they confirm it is 1741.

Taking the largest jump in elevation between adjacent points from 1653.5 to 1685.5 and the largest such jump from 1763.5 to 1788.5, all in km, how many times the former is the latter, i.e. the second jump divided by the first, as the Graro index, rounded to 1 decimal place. 1.7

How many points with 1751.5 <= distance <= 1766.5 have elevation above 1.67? 10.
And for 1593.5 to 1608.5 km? 14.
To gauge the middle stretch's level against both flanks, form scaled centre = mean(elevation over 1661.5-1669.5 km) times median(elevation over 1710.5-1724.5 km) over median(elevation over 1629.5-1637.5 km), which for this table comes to 1.3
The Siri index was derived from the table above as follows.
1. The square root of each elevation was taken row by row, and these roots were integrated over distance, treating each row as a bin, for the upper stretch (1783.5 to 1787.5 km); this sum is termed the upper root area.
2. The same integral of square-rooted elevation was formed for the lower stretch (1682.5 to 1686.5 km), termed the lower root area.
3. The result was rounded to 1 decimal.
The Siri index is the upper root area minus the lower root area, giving 0.3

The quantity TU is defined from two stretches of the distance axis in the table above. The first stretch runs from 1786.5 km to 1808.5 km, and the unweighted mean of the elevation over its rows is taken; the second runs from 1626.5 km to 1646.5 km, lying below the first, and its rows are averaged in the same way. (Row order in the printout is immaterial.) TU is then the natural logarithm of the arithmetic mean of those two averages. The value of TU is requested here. 0.589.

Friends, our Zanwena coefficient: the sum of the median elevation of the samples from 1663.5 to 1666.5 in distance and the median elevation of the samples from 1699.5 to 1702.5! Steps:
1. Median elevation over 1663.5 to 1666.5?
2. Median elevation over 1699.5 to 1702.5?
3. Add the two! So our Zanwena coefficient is 3.29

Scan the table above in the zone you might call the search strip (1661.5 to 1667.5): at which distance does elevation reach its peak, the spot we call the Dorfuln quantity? 1663 km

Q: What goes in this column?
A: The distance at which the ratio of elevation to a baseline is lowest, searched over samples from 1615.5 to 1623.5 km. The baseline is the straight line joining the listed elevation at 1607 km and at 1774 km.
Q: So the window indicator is 1616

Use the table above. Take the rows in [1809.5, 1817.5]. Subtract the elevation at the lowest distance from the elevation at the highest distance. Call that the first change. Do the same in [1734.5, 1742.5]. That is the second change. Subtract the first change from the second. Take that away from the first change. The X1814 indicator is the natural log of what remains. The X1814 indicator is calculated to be 0.6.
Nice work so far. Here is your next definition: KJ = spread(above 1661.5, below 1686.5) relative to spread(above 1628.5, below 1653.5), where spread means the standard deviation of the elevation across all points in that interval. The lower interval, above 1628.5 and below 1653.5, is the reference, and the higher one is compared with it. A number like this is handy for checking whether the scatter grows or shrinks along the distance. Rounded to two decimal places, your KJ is 1.12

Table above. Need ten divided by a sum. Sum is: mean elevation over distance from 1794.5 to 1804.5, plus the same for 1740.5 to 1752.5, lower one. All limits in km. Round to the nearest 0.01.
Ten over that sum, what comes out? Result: 3.09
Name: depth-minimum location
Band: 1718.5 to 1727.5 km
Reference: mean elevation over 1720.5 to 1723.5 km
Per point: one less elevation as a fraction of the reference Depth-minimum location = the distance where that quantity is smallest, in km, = 1726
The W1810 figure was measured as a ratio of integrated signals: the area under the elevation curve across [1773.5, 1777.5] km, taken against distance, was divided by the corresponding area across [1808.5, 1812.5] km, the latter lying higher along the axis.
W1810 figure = 2.0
